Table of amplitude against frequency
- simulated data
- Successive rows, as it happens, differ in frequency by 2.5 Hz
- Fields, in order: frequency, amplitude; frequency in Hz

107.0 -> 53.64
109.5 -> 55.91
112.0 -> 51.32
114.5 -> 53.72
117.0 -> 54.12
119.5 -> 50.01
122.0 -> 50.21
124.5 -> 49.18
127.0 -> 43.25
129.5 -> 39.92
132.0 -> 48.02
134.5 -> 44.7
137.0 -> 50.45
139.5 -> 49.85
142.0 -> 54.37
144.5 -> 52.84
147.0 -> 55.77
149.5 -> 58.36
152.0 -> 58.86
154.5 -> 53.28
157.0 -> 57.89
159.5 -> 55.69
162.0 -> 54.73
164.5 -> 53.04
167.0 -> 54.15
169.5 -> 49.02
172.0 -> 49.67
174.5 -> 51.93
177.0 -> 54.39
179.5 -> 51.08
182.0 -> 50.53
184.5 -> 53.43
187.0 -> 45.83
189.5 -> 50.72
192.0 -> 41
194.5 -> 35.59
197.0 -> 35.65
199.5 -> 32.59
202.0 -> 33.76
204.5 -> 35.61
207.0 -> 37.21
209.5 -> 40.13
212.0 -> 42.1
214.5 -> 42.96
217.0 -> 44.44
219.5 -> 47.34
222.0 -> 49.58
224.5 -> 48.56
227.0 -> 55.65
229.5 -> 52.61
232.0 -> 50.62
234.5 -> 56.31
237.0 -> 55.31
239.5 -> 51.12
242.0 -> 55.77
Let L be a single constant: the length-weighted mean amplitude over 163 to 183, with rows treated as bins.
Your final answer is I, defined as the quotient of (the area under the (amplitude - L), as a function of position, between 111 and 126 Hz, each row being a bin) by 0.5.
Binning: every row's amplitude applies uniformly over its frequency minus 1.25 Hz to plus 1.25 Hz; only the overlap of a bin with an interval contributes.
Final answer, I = -15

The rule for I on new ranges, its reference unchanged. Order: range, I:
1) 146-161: 145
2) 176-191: -30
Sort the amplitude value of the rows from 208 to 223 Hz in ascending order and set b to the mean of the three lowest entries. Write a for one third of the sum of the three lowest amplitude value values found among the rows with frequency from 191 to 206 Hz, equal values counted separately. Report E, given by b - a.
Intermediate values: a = 34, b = 42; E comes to 8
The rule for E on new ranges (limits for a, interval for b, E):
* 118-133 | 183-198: -6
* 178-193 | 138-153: 7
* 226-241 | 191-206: -17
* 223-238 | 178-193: -5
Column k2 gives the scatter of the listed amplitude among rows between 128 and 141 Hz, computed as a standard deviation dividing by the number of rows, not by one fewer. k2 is 3.9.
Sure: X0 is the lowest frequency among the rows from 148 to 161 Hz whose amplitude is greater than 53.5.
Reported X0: 149.5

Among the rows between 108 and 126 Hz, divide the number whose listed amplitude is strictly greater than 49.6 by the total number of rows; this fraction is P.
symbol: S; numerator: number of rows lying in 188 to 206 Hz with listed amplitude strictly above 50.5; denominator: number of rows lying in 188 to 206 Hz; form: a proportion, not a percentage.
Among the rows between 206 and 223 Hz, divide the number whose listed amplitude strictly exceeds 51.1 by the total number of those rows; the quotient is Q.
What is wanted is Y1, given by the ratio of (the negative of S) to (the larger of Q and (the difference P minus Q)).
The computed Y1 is -0.2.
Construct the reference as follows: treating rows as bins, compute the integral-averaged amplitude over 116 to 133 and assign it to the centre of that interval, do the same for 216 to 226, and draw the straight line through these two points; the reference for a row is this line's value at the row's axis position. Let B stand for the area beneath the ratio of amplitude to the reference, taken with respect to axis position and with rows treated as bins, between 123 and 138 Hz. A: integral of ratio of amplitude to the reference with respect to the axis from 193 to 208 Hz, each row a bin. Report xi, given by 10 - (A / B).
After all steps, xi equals 9.24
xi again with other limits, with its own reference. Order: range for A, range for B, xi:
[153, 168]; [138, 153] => 9.00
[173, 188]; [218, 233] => 8.99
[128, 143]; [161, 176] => 9.08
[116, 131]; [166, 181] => 9.08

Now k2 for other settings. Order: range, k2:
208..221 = 2.4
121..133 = 3.9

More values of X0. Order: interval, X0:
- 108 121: 109.5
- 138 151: 142.0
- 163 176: 167.0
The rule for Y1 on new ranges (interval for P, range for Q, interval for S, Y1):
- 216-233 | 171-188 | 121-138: 0.0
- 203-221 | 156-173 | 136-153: -1.0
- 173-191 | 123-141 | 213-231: -0.3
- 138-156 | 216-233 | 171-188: -1.0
